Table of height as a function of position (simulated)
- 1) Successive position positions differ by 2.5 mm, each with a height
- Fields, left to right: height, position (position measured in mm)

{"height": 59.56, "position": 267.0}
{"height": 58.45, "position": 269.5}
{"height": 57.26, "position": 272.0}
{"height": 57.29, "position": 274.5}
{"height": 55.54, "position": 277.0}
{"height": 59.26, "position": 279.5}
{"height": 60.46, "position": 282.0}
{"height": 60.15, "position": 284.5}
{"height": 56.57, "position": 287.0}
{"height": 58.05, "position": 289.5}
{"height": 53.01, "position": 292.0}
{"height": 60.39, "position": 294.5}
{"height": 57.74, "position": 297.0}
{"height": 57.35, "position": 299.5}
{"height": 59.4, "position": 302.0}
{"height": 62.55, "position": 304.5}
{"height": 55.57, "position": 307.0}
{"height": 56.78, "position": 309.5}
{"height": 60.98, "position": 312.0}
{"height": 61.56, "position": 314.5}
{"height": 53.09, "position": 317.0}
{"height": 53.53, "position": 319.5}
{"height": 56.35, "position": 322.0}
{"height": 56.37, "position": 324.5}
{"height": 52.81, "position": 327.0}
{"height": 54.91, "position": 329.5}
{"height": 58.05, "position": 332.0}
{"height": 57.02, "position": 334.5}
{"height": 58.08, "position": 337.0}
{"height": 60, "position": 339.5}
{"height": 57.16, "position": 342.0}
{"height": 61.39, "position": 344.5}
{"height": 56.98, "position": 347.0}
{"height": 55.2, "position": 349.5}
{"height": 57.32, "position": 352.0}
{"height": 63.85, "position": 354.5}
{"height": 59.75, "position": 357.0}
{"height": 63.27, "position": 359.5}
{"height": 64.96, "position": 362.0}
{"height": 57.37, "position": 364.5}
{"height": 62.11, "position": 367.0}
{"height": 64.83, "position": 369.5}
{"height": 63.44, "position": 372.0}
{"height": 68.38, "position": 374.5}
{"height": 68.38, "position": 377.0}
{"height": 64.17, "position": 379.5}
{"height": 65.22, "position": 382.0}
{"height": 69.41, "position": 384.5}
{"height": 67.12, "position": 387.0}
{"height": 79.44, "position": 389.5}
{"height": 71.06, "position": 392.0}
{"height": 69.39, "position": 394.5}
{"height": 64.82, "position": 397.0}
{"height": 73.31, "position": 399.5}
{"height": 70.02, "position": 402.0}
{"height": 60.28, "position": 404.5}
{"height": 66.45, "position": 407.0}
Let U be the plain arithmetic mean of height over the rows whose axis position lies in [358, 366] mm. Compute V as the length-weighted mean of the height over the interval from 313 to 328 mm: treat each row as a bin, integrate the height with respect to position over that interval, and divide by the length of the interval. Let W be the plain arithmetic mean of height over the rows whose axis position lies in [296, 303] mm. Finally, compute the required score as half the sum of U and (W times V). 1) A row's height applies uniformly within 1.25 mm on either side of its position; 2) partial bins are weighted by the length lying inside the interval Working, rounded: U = 61.9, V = 55.8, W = 58.2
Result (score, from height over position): 1652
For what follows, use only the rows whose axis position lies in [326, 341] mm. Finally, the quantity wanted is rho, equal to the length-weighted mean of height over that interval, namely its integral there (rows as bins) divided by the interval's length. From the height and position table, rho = 57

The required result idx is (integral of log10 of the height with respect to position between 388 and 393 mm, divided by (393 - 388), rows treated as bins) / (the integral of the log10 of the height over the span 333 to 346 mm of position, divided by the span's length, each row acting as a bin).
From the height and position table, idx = 1.060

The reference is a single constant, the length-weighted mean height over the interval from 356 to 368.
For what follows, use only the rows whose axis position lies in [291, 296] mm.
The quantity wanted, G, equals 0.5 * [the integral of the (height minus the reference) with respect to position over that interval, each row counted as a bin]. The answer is -11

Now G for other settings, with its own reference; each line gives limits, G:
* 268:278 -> -21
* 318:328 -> -34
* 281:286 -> -4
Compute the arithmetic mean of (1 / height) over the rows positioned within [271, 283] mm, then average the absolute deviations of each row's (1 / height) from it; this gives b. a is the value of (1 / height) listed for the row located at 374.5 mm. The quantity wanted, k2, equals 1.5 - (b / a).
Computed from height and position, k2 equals 1.47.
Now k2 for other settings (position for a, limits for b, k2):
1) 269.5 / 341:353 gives 1.47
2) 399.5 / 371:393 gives 1.45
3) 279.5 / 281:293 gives 1.46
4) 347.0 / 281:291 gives 1.48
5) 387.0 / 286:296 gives 1.45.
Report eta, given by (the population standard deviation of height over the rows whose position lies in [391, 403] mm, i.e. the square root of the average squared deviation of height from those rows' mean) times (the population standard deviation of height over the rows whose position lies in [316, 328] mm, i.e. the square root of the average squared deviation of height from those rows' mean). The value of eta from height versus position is 4.4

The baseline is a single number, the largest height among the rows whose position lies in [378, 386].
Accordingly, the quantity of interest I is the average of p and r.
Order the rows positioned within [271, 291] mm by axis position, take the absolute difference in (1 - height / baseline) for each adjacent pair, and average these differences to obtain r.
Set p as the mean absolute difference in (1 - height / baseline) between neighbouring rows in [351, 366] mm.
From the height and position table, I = 0.046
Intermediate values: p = 0.068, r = 0.025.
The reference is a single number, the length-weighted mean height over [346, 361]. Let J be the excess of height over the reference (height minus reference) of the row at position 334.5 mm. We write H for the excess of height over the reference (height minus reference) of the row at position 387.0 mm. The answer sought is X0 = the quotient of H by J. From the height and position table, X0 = -3.0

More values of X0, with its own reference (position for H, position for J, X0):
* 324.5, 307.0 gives 0.8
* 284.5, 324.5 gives -0.2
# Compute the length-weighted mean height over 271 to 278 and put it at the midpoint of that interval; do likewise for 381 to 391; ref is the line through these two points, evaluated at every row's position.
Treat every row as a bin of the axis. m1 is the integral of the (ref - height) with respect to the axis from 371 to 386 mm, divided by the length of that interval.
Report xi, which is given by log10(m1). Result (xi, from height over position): 0.5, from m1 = 3.0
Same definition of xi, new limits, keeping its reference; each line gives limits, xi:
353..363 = 0.6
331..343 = 0.8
